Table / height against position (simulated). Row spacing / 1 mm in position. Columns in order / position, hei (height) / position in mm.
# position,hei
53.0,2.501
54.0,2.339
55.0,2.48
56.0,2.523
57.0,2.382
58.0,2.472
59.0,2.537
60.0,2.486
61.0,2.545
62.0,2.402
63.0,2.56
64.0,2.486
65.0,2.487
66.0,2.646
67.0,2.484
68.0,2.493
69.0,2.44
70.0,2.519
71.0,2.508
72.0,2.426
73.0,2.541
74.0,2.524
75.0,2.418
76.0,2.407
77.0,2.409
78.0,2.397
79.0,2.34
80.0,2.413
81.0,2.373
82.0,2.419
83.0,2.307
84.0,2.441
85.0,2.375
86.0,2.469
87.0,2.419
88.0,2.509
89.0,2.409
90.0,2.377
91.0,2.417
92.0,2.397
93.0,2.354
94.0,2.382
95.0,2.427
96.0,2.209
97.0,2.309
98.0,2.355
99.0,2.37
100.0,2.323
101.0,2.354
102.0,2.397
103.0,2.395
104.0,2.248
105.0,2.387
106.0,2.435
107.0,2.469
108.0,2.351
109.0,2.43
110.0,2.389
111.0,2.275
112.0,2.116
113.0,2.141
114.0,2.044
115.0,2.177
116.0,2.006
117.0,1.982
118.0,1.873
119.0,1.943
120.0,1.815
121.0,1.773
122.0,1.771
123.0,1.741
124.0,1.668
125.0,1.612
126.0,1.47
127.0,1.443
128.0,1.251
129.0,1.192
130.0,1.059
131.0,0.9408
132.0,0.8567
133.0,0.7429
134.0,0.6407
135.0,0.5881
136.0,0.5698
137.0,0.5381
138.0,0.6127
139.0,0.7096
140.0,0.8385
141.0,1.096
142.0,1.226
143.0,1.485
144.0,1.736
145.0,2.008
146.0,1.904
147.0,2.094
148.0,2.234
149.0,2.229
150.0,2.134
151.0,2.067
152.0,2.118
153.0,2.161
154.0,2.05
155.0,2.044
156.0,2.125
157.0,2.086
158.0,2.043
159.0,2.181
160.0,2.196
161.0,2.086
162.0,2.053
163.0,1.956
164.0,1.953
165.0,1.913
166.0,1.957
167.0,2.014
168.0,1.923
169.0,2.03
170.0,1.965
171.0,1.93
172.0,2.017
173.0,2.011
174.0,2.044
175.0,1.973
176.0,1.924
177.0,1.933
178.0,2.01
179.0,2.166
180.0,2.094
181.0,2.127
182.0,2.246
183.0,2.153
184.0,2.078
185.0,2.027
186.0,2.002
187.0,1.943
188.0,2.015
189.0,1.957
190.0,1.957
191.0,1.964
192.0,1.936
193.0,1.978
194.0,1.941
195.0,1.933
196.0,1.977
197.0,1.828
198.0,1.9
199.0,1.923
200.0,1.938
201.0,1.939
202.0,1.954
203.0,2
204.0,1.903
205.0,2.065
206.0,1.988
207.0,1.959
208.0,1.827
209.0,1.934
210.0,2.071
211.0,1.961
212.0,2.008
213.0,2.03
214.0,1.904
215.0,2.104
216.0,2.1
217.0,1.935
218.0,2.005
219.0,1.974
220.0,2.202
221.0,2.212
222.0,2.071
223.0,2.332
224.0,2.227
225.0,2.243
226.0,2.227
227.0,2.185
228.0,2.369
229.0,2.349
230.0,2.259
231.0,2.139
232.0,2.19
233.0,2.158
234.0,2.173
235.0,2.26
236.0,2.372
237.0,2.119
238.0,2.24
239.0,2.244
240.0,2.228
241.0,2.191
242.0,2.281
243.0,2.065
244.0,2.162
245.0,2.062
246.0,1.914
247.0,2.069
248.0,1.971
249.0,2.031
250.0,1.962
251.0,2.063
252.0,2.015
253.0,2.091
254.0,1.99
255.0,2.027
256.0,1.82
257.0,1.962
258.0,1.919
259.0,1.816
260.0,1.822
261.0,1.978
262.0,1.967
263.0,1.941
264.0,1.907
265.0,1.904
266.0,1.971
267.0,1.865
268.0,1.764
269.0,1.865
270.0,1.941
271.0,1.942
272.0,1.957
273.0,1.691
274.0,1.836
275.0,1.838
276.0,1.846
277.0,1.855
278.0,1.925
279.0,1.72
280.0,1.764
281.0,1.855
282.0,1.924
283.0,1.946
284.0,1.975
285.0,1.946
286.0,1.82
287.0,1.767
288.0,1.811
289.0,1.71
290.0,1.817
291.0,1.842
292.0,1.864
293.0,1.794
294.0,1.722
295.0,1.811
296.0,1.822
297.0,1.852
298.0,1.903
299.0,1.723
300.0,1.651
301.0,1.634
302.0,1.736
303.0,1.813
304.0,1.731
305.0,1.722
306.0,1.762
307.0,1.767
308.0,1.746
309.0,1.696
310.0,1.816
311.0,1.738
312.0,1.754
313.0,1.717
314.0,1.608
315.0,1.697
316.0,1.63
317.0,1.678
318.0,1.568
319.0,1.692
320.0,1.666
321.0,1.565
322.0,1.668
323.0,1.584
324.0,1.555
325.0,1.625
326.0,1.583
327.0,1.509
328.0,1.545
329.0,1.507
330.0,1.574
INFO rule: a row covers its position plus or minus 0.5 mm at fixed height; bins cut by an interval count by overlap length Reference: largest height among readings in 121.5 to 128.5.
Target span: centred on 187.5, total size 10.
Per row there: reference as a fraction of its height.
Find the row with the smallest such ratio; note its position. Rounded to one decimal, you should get 183.0 mm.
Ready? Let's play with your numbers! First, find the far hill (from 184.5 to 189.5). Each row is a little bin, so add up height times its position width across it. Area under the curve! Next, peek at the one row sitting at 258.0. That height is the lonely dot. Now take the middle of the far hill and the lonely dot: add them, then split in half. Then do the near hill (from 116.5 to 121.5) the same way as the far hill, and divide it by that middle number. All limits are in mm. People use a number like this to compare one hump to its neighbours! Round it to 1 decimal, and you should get 1.6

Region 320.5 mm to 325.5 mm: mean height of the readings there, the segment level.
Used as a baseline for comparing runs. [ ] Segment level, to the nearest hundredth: 1.60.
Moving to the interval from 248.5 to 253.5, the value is 2.03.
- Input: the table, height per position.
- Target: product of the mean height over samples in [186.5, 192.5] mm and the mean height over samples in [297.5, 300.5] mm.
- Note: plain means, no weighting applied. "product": 3.5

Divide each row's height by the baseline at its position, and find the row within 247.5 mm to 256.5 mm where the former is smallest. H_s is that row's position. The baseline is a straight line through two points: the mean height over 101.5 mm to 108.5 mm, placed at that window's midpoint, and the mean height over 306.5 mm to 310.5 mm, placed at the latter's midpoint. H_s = 256.0 mm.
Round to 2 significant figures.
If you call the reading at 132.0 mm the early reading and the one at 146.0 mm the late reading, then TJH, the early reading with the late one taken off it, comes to -1.0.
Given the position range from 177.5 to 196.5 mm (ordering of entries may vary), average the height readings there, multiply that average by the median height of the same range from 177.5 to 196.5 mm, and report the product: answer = 4.1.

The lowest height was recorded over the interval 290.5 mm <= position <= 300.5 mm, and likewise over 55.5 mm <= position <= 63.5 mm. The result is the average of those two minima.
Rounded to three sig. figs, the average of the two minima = 2.02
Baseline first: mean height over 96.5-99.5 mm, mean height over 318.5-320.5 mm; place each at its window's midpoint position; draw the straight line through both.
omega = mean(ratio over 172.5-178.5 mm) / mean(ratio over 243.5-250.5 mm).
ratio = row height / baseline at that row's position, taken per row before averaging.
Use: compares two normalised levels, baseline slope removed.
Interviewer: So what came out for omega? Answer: 0.88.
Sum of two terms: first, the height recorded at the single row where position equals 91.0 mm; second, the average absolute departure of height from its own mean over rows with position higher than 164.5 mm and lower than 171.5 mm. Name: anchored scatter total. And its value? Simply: 2.452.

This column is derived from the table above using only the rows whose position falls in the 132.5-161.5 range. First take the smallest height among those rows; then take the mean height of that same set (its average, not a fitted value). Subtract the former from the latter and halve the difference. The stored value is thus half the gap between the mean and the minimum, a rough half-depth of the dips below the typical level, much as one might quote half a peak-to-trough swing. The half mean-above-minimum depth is 0.53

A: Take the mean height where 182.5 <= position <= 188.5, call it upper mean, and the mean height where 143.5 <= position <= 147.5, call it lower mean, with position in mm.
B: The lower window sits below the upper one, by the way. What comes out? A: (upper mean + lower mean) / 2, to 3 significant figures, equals 1.99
